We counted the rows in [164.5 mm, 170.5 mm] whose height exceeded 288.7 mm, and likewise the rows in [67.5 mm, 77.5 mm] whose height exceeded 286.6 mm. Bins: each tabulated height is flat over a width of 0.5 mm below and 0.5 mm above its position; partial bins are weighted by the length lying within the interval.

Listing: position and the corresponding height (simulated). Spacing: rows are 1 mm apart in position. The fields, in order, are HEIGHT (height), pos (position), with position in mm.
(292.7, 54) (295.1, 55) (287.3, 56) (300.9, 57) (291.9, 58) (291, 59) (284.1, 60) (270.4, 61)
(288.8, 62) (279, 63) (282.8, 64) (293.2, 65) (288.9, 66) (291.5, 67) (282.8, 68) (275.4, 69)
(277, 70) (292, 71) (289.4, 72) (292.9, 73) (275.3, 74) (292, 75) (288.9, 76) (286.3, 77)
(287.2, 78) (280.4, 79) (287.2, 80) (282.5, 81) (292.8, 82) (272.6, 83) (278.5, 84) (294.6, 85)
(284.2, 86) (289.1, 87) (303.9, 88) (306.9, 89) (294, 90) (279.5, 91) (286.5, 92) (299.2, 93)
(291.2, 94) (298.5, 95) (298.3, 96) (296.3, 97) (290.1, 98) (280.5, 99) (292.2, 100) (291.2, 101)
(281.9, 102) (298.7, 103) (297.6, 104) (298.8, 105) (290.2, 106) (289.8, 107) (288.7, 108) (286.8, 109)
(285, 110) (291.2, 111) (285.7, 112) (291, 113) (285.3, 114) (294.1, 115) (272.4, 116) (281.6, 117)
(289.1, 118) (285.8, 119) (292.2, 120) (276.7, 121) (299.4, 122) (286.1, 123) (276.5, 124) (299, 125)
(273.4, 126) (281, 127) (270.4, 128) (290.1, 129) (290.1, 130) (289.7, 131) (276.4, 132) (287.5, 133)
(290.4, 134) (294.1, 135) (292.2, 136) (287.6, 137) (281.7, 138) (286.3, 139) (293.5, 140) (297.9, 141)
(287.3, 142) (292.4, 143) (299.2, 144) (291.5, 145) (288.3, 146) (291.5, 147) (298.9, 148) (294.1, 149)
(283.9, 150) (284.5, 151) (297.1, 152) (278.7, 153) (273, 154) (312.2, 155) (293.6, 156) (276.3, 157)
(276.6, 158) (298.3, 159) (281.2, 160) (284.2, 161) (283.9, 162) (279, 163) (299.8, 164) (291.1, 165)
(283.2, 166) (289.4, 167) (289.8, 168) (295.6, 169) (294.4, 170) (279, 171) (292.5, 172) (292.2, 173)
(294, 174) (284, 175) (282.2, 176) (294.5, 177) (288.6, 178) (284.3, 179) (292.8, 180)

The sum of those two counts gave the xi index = 10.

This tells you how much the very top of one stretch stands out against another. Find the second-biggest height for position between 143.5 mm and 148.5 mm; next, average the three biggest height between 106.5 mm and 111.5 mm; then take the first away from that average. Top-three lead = -9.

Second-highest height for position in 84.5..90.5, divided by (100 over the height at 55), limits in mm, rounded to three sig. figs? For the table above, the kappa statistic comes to 897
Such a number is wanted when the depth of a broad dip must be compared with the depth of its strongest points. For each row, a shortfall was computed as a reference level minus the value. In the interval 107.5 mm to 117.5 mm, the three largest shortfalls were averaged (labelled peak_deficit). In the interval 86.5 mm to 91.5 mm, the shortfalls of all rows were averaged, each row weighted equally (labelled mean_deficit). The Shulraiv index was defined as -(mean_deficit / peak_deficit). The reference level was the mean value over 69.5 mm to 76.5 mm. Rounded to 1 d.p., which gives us 1.1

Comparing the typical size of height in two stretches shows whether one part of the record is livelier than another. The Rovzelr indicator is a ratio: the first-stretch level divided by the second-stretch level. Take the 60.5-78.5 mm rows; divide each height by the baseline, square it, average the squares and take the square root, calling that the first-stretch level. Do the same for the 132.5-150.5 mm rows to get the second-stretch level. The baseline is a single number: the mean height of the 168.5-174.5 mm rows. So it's 0.98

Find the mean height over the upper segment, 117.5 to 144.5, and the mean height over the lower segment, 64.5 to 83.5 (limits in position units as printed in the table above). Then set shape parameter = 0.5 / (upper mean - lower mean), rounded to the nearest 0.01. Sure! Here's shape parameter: 0.26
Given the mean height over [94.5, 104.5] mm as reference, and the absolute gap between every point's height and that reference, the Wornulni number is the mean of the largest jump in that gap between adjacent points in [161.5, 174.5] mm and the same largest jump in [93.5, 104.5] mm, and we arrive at 13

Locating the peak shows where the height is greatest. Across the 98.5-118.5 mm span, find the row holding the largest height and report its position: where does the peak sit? 105 mm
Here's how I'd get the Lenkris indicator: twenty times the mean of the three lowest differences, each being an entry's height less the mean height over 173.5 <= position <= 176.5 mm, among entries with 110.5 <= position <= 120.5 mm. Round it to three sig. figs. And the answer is -139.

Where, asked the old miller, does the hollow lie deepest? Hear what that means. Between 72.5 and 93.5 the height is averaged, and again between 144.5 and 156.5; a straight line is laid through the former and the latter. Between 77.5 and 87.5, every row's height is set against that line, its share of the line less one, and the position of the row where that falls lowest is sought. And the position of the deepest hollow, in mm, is 83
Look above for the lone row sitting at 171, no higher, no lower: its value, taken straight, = 279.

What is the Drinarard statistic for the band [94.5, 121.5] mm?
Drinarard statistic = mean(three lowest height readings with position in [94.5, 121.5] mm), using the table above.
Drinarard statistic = 277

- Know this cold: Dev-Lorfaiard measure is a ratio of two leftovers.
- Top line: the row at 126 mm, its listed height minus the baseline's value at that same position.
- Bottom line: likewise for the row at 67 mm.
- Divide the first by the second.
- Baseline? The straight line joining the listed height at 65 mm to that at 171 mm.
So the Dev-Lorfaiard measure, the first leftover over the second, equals 8.1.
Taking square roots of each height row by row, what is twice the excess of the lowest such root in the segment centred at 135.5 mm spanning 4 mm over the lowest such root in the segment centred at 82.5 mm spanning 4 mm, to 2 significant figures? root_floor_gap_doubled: 0.90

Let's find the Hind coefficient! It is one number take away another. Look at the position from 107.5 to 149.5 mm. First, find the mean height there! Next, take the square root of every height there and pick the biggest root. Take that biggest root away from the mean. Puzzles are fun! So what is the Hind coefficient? 271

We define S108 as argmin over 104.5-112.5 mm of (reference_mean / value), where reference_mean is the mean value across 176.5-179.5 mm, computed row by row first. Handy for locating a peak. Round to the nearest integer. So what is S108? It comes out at 105 mm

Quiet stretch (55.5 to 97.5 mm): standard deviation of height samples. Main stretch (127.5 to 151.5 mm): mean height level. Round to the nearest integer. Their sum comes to 297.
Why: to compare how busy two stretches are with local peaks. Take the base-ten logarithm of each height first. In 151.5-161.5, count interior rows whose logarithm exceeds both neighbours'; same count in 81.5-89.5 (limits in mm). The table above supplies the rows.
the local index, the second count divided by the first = 0.50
